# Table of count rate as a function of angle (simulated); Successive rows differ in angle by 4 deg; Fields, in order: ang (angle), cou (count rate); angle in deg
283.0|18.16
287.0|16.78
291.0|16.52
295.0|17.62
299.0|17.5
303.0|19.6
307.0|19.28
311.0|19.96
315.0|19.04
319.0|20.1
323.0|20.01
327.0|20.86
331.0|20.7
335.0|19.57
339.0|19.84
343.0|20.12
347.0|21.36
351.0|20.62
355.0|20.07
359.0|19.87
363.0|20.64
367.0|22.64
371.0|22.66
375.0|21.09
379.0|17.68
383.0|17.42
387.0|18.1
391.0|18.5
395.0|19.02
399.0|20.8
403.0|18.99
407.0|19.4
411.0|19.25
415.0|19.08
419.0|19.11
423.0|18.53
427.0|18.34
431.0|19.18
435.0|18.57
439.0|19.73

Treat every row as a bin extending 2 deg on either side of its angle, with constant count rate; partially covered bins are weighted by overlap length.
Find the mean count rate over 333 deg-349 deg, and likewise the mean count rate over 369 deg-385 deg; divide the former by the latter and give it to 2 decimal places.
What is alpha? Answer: 1.03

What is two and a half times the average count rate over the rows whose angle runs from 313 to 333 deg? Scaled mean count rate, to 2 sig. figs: 50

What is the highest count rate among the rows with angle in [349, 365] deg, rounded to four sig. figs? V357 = 20.64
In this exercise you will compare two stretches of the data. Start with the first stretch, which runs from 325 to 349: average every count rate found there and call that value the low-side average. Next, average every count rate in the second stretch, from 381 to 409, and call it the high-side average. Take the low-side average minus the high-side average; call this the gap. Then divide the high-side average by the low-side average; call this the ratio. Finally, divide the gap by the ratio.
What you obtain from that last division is 1.6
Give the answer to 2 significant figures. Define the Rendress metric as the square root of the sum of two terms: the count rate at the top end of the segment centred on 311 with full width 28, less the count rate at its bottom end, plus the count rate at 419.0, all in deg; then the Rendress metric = 4.6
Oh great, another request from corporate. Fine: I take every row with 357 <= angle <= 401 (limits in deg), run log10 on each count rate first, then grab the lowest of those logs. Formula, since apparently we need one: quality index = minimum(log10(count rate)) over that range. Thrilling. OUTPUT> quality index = 1.24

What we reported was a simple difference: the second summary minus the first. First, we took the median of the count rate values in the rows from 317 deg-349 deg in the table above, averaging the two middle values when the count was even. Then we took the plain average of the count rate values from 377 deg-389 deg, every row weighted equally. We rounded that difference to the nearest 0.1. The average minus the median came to -2.4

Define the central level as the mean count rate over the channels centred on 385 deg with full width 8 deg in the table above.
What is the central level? 17.8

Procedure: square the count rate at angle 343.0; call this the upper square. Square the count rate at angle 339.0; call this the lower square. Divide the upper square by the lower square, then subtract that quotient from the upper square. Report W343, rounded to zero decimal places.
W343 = 404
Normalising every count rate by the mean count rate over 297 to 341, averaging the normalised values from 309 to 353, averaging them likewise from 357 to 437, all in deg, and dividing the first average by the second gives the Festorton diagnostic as 1.04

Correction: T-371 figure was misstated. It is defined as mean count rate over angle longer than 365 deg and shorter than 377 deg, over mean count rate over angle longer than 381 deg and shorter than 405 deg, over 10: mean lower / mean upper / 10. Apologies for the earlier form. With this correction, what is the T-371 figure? 0.118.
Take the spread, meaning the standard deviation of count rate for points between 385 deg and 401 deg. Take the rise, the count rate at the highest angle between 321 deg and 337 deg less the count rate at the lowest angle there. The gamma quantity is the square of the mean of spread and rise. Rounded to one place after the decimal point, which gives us 0.1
